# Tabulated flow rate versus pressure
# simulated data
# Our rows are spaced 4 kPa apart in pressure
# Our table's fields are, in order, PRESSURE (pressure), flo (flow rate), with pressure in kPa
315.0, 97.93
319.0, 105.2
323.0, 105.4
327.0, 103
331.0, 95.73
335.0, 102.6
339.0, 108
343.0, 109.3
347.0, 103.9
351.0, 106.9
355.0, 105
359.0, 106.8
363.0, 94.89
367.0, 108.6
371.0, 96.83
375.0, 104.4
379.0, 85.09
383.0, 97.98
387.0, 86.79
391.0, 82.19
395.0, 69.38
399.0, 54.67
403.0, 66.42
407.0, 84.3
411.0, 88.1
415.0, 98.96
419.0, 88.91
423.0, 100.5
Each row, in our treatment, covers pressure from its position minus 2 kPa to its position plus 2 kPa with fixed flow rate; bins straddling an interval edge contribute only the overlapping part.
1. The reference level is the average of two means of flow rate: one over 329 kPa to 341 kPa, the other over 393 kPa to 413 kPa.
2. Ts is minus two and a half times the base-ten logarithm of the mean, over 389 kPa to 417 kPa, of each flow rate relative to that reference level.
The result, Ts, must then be 0.13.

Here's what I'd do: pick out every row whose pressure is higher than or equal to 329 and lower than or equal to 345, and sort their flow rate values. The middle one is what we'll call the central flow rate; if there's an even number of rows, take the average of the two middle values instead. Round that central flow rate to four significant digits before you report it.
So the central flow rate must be 105.3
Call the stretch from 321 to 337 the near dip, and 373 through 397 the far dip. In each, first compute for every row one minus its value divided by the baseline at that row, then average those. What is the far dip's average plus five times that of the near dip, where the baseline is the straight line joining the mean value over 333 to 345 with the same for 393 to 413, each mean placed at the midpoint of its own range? 0.4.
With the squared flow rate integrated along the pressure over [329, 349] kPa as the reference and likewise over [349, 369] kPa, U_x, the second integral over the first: 1.0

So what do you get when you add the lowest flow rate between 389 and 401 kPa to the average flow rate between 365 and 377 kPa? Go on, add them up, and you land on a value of 158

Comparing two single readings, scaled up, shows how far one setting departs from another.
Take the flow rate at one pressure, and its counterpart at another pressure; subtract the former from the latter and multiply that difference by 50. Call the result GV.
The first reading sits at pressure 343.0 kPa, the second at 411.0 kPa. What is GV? -1060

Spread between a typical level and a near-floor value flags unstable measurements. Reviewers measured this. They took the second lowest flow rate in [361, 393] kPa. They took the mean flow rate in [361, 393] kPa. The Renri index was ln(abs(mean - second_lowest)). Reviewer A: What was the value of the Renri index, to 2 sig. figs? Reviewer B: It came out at 2.3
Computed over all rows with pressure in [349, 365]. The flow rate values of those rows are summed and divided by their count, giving 103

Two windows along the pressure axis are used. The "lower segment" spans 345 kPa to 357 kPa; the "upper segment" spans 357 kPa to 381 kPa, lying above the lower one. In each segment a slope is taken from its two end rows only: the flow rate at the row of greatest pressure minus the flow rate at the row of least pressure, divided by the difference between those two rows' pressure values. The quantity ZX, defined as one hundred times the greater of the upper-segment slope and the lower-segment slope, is 14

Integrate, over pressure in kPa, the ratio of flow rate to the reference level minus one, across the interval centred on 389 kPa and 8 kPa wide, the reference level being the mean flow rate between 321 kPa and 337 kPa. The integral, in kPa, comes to -1.4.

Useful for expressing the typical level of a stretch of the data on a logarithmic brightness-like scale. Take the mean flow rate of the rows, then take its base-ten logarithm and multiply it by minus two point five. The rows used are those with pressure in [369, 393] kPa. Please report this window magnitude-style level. -4.91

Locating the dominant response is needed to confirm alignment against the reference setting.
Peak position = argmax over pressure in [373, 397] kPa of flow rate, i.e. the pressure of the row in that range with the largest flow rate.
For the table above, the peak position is 375.0 kPa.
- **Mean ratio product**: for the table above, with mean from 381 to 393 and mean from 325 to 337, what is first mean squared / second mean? 79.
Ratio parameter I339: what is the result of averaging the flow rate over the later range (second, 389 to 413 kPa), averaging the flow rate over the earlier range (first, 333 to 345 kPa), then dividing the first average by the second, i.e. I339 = 1.44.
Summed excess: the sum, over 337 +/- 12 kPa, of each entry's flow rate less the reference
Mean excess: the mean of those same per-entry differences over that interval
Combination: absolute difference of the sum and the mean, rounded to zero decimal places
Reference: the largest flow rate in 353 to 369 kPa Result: 24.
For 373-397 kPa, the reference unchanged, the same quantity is 105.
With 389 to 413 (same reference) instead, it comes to 172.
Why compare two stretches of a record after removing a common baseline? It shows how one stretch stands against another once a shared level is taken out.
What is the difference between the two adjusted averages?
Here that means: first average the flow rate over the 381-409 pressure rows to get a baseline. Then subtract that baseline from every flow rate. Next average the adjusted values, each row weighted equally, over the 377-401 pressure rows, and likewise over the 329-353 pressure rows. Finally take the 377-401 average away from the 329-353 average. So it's 25.1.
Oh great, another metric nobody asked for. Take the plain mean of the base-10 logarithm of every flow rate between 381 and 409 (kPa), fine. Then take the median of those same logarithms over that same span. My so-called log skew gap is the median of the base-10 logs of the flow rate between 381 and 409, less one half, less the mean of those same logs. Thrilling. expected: -0.467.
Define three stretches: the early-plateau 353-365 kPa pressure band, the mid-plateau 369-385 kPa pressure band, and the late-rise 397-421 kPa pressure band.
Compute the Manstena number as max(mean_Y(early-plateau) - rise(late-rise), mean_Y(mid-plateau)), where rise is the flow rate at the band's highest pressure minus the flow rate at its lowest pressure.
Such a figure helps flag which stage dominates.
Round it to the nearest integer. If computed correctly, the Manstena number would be 96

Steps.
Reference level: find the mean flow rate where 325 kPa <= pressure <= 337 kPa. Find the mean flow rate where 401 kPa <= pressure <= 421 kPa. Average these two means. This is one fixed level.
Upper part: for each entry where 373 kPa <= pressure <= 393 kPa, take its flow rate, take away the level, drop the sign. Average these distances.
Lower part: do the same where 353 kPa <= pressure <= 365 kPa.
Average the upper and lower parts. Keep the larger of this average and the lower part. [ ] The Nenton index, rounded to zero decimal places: 9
